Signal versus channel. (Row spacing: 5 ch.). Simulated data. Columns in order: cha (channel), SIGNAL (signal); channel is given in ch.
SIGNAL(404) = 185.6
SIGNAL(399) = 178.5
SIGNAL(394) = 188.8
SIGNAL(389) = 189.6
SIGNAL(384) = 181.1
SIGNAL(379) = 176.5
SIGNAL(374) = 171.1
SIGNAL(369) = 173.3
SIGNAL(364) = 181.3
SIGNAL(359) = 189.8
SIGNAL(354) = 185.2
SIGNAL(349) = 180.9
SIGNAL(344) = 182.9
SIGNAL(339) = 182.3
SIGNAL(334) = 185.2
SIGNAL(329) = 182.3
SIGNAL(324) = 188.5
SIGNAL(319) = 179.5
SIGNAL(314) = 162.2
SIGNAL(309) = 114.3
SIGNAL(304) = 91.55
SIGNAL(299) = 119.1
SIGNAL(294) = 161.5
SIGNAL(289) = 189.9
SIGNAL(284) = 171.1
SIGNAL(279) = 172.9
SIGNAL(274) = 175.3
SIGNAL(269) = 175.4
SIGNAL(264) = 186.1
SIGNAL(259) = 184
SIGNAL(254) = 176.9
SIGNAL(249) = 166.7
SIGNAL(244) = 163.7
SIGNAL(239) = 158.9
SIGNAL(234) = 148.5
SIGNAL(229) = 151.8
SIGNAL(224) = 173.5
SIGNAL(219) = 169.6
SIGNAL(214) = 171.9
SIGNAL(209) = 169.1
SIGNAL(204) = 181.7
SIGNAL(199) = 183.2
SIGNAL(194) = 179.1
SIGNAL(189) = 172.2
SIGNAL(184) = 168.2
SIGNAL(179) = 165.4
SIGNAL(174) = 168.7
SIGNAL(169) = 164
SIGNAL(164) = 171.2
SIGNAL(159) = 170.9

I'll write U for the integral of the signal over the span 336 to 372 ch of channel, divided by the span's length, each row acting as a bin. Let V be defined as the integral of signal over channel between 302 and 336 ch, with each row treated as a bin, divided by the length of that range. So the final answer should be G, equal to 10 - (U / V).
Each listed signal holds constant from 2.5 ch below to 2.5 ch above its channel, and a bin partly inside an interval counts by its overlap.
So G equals 8.85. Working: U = 182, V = 158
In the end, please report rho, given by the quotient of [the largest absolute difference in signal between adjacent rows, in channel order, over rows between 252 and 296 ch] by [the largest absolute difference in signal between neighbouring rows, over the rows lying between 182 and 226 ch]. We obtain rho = 2.3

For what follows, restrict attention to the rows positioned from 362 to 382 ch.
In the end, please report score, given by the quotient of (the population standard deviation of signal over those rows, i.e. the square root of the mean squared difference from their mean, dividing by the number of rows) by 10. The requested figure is 0.4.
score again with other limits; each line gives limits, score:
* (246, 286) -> 0.6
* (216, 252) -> 0.9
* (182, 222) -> 0.6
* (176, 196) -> 0.5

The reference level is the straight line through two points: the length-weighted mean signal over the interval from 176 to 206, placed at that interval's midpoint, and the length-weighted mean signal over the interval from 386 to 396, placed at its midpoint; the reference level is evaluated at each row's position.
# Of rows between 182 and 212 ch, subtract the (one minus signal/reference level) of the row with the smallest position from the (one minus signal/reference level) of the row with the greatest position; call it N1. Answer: 0.00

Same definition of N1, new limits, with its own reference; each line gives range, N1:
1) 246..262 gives -0.09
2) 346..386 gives 0.01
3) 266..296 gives 0.09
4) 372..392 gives -0.09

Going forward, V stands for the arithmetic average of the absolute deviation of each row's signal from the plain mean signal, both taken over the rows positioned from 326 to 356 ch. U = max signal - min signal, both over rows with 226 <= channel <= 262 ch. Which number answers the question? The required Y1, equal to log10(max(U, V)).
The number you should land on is 1.55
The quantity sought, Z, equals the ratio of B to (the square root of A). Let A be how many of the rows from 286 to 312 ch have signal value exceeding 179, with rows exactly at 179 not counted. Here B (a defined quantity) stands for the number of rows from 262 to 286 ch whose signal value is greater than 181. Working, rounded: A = 1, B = 1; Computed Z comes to 1.0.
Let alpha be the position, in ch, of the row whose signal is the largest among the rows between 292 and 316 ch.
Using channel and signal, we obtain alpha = 314 ch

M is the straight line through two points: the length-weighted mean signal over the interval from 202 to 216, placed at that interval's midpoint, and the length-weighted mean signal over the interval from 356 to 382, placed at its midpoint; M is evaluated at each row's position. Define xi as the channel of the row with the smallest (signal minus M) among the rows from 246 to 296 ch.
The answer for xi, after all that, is 294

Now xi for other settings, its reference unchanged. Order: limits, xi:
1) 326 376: 374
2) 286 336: 304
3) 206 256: 234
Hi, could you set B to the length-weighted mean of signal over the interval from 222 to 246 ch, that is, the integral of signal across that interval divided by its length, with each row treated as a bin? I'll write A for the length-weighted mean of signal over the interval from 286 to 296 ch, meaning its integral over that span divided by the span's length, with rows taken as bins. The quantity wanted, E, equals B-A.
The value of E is -17.3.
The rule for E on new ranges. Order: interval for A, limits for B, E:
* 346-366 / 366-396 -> -4.4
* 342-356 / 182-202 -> -6.9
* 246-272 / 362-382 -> -2.0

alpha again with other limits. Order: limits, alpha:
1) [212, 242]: 224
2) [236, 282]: 264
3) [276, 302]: 289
